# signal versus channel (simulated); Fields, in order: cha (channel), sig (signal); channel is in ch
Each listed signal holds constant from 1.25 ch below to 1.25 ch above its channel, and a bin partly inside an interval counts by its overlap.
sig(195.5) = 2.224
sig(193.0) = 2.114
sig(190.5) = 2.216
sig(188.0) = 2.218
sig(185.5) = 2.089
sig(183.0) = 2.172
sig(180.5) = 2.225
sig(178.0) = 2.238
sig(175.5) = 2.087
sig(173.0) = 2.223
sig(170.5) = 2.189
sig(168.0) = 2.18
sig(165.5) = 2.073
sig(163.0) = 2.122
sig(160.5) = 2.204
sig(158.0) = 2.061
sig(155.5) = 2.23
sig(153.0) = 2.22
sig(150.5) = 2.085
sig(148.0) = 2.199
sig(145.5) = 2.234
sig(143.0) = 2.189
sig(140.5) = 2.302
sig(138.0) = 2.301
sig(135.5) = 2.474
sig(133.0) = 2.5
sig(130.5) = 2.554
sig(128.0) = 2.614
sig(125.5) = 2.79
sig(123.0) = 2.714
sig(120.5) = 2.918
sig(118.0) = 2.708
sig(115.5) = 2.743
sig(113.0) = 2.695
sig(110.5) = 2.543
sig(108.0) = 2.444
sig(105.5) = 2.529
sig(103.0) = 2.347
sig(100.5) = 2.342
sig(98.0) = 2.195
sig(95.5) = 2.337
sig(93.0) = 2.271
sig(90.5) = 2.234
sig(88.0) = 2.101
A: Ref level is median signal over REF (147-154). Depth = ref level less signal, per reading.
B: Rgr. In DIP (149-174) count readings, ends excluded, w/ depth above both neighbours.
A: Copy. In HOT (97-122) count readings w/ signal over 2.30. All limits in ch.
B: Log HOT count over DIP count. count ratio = 4.5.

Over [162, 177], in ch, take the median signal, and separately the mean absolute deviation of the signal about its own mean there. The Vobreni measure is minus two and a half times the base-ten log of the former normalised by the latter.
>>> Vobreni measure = -4.05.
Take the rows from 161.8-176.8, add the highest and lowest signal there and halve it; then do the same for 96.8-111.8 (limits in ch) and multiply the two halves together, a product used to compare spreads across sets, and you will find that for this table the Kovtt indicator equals 5.09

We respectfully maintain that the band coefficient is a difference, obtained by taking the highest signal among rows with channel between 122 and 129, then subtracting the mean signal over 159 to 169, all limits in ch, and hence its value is 0.6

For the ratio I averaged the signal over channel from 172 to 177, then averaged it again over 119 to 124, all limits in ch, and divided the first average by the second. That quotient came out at 0.77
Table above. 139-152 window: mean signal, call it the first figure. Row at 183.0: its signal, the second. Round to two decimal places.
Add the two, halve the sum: 2.19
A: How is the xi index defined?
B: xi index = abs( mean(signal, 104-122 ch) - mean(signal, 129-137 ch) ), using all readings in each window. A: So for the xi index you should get 0.14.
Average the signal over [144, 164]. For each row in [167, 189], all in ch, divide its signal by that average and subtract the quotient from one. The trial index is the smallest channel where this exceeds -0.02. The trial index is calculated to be 168.0 ch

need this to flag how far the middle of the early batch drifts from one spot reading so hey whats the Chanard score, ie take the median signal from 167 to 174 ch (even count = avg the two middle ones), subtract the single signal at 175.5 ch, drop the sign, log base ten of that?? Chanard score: -1.0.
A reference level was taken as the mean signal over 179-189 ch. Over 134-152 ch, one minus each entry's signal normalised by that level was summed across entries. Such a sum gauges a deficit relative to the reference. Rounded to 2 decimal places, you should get -0.25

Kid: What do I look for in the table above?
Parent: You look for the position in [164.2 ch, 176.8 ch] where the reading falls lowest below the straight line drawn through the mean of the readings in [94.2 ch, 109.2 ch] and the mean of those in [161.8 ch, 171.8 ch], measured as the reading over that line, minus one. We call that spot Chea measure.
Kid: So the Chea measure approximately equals 165.5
